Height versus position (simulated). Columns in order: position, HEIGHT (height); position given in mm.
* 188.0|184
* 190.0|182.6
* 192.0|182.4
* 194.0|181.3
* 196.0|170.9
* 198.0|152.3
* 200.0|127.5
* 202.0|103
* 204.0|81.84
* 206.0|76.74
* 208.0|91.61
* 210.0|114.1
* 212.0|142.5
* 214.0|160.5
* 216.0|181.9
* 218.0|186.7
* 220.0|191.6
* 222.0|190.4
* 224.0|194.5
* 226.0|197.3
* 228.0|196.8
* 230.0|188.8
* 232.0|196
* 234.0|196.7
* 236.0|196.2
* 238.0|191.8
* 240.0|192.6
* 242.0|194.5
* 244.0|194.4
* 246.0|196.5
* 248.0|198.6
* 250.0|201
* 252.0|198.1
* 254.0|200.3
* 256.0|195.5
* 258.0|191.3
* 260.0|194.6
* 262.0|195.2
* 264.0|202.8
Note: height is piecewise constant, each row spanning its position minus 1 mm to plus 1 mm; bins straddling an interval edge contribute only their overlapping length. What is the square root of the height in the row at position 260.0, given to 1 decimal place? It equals 13.9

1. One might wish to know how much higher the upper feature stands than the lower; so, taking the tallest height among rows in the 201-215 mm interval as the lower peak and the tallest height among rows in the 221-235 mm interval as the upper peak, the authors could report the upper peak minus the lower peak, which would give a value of 37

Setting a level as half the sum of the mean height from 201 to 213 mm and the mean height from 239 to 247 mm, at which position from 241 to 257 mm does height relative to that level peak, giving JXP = 250.0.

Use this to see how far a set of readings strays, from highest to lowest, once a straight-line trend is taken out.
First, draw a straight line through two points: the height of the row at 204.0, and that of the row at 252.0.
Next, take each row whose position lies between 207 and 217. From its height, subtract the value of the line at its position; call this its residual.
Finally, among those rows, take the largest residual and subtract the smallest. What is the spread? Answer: 71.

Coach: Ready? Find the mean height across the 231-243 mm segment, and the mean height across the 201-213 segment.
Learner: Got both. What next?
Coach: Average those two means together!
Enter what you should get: 148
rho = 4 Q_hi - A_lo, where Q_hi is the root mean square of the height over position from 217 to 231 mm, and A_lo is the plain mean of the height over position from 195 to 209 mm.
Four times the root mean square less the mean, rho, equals 655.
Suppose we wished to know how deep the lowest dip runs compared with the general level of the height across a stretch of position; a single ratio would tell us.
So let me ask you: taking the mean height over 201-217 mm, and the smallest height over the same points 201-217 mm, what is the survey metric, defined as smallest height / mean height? 0.64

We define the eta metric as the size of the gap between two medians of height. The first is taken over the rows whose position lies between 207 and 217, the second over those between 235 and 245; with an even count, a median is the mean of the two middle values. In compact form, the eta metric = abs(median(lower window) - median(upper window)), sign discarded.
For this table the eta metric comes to 52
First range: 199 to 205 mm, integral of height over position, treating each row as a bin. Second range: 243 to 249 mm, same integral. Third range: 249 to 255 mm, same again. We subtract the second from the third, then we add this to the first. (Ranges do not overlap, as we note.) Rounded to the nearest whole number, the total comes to 644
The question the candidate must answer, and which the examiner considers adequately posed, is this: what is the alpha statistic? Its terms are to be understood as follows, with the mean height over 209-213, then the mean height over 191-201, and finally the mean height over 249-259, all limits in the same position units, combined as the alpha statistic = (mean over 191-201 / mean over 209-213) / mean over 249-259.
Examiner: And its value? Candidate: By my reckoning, 0.0064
